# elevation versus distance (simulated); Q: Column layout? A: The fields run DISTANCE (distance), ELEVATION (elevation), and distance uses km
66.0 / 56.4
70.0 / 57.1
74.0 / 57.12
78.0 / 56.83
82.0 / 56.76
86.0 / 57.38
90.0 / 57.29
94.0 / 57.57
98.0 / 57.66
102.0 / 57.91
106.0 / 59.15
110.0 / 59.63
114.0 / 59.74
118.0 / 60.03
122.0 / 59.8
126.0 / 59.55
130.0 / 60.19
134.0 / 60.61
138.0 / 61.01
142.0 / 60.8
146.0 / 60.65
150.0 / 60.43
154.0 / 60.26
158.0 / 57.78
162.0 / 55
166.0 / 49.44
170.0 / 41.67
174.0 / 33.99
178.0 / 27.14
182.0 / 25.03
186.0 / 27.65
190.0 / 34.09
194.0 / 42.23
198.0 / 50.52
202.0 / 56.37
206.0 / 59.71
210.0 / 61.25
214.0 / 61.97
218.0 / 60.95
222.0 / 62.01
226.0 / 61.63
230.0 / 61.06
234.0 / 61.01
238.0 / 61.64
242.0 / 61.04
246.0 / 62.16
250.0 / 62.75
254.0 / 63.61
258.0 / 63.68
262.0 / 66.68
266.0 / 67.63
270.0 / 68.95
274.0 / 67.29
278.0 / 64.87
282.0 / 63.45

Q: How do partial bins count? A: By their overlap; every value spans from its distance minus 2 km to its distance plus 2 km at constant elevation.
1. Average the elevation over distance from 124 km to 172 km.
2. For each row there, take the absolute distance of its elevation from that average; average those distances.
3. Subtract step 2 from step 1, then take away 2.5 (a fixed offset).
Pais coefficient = 50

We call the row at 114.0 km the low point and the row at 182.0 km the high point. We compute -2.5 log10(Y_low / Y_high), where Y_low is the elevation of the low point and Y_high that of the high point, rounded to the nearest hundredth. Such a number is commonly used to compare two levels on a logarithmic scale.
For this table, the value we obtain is -0.94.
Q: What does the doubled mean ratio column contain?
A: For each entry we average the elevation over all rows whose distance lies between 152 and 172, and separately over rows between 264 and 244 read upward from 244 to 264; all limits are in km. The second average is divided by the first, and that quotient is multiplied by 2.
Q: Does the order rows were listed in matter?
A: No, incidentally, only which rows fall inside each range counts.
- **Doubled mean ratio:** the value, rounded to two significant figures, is 2.4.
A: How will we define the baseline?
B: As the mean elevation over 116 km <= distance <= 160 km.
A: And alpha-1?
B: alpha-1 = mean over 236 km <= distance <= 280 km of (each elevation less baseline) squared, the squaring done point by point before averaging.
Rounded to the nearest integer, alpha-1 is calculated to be 27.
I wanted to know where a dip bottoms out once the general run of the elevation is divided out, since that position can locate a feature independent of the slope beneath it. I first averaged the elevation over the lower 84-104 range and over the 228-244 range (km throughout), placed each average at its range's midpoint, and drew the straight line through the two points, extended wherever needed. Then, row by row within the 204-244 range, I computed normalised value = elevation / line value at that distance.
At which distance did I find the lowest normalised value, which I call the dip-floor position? 206.0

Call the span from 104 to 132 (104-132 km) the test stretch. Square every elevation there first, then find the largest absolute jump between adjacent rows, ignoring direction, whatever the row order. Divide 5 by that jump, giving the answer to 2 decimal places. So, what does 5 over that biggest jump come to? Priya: 0.07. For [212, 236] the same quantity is 0.04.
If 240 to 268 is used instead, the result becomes 0.01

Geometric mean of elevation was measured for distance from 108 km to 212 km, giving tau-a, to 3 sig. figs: 49.9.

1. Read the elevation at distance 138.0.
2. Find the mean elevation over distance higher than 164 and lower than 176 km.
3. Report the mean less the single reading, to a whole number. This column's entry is -19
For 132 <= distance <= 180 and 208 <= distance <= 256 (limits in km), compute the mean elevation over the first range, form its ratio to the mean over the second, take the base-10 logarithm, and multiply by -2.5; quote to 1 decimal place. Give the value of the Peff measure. 0.2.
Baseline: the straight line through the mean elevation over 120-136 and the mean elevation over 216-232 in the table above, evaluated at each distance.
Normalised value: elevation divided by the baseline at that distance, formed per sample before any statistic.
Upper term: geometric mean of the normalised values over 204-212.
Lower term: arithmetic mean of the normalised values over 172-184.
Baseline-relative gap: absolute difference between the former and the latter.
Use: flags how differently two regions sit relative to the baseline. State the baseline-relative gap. 0.52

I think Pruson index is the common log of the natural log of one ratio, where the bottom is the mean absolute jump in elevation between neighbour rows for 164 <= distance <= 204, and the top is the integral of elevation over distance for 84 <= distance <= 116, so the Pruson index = 0.76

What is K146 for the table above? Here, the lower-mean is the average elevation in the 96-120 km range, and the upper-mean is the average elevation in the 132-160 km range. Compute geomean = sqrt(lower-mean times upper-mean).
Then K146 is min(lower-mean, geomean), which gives 59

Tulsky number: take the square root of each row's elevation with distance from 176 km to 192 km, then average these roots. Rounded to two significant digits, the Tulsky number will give 5.3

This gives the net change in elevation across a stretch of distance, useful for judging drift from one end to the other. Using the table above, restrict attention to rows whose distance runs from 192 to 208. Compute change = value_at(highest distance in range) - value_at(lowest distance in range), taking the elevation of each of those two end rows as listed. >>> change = 17.5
